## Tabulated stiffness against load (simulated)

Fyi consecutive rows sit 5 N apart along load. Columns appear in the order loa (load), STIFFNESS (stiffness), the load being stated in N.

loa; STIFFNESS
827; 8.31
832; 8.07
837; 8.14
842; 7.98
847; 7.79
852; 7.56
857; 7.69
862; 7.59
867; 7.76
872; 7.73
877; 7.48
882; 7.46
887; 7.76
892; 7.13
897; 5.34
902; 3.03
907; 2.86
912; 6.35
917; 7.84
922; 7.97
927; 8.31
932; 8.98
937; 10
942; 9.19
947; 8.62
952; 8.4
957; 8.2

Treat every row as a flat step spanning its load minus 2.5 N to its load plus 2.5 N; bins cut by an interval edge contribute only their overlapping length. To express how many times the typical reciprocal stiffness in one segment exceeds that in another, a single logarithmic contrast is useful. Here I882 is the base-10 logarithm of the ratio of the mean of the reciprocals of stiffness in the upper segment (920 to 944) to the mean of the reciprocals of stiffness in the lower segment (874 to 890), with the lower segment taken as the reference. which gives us -0.07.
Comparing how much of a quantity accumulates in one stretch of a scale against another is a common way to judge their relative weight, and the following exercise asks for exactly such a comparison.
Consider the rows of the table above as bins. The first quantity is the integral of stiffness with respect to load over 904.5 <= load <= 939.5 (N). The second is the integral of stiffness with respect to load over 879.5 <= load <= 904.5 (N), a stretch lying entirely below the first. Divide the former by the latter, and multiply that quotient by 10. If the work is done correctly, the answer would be 17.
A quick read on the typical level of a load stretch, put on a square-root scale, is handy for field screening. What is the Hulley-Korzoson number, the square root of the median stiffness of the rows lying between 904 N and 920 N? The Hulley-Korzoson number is 2.5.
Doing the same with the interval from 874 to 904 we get 2.7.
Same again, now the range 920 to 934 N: 2.9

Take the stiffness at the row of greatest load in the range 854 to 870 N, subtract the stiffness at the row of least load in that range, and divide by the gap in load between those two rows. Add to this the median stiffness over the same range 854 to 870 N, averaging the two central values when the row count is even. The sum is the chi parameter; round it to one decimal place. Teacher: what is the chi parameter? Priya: 7.7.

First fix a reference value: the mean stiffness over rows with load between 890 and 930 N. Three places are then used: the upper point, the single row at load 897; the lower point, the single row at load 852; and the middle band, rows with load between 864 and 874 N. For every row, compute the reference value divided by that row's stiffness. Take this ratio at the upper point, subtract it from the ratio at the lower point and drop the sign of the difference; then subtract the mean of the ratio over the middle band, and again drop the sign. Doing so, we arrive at 0.5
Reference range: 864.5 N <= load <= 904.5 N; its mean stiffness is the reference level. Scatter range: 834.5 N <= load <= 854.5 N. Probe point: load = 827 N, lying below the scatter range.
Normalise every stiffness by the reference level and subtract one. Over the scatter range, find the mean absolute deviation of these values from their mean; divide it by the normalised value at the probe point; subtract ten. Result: -9.88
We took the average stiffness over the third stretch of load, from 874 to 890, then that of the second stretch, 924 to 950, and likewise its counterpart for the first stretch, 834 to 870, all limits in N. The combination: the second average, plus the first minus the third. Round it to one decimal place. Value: 9.2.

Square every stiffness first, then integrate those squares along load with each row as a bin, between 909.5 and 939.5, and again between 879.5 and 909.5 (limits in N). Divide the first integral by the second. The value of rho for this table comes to 1.95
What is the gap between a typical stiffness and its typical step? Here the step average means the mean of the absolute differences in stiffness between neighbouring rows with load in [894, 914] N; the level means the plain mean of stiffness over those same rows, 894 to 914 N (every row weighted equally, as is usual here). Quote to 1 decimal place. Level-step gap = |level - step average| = 2.4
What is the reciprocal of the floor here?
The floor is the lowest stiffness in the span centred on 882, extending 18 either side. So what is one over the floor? 0.187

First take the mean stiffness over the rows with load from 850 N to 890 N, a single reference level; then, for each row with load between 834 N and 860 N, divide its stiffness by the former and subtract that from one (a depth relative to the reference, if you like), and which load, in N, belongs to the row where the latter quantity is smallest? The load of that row 837 N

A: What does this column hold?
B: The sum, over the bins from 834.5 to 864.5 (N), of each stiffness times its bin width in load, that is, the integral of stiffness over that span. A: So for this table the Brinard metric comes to 234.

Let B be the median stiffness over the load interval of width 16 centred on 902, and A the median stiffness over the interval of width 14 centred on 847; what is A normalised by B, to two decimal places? 2.57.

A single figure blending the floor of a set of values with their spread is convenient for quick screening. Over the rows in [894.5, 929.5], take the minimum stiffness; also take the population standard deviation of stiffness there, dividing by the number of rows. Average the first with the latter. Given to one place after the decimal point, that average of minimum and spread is 2.5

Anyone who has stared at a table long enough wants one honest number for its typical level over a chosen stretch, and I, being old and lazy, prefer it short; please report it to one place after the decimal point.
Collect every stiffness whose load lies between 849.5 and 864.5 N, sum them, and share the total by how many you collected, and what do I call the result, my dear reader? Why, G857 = 7.6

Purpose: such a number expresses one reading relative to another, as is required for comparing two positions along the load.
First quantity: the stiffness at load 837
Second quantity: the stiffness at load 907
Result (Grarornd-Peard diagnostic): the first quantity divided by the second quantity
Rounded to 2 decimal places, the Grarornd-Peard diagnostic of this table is 2.85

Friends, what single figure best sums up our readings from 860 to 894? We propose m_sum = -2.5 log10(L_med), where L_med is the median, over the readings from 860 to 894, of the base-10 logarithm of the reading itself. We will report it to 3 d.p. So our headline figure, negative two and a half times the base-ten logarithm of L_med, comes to 0.138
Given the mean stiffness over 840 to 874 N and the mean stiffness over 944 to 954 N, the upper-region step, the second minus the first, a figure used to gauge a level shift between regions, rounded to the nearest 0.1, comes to 0.8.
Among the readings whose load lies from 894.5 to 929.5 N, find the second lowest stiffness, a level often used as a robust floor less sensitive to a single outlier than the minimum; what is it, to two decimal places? 3.03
